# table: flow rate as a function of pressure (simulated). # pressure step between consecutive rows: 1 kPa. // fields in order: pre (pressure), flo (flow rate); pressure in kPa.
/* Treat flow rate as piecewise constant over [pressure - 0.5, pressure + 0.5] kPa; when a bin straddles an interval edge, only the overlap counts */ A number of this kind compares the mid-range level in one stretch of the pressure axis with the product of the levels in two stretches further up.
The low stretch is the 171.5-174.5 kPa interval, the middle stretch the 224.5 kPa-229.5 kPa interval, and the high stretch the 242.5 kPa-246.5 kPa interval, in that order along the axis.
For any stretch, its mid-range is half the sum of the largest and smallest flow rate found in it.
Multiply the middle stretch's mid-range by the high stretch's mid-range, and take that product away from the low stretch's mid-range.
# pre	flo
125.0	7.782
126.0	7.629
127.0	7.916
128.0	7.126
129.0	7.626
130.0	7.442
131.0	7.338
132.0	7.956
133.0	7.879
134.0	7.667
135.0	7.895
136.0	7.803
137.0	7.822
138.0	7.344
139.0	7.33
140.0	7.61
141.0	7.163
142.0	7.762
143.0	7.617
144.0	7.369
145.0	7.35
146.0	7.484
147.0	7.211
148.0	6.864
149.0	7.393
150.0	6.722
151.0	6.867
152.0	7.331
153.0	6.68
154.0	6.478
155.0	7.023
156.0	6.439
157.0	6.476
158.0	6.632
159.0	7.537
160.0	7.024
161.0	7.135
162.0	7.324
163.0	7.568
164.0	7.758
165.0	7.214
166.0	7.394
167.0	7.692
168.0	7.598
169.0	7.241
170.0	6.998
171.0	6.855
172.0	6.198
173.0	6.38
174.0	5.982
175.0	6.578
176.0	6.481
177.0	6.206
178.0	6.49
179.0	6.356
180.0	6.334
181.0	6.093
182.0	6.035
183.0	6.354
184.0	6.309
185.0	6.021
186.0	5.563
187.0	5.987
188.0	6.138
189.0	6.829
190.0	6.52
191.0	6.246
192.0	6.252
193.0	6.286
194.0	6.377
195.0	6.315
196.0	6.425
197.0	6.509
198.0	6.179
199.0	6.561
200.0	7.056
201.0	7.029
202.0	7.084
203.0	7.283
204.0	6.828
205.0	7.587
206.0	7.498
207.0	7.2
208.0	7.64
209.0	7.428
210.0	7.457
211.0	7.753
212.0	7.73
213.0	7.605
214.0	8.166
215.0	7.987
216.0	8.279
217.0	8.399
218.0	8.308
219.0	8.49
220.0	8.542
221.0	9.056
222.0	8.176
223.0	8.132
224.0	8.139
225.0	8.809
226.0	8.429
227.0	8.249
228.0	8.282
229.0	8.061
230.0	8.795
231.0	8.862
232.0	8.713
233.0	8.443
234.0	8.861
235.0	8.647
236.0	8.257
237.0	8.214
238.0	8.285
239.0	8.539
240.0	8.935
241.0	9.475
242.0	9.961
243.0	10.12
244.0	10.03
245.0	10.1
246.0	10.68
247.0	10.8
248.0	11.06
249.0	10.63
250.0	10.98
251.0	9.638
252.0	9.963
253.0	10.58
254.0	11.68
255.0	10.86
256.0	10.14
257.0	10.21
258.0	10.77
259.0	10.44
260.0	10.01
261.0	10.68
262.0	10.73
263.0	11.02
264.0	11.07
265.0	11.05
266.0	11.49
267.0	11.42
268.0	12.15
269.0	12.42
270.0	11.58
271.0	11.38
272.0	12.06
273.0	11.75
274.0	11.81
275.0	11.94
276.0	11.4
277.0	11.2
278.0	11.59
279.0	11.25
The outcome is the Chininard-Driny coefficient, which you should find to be -81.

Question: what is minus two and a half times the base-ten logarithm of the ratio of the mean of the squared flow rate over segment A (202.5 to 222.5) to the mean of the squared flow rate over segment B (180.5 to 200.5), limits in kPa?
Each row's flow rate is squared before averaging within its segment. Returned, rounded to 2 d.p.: -0.48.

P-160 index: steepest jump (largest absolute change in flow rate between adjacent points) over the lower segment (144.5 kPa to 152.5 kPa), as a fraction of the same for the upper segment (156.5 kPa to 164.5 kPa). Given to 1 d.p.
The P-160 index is 0.7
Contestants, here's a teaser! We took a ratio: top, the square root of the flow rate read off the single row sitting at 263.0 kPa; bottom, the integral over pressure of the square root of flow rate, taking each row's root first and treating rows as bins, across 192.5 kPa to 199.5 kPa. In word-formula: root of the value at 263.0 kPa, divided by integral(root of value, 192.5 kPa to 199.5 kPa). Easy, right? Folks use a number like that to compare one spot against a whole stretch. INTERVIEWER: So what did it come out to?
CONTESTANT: 0.188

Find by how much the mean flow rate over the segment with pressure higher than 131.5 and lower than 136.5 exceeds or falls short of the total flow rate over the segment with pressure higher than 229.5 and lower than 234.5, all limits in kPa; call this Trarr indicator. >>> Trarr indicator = -36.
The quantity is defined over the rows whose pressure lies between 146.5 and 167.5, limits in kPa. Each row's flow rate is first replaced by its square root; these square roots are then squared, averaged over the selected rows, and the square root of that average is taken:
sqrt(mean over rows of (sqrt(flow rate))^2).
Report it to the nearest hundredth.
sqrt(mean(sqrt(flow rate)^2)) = 2.66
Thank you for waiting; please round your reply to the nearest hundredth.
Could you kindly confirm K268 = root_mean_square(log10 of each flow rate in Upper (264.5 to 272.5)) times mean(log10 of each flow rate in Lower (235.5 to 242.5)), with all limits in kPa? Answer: 1.01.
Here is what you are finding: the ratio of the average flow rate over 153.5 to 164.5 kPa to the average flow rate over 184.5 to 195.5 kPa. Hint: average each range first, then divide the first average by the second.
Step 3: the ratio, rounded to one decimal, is 1.1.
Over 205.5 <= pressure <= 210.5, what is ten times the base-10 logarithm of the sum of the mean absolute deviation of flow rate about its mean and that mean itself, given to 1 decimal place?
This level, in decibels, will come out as 8.8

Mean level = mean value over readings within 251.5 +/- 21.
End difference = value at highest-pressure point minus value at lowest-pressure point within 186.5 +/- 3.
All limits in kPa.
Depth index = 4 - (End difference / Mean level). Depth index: 3.95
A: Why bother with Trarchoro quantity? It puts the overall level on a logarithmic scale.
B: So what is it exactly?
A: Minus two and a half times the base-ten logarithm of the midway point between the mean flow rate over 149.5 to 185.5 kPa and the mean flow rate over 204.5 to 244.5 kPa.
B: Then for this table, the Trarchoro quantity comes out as -2.20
